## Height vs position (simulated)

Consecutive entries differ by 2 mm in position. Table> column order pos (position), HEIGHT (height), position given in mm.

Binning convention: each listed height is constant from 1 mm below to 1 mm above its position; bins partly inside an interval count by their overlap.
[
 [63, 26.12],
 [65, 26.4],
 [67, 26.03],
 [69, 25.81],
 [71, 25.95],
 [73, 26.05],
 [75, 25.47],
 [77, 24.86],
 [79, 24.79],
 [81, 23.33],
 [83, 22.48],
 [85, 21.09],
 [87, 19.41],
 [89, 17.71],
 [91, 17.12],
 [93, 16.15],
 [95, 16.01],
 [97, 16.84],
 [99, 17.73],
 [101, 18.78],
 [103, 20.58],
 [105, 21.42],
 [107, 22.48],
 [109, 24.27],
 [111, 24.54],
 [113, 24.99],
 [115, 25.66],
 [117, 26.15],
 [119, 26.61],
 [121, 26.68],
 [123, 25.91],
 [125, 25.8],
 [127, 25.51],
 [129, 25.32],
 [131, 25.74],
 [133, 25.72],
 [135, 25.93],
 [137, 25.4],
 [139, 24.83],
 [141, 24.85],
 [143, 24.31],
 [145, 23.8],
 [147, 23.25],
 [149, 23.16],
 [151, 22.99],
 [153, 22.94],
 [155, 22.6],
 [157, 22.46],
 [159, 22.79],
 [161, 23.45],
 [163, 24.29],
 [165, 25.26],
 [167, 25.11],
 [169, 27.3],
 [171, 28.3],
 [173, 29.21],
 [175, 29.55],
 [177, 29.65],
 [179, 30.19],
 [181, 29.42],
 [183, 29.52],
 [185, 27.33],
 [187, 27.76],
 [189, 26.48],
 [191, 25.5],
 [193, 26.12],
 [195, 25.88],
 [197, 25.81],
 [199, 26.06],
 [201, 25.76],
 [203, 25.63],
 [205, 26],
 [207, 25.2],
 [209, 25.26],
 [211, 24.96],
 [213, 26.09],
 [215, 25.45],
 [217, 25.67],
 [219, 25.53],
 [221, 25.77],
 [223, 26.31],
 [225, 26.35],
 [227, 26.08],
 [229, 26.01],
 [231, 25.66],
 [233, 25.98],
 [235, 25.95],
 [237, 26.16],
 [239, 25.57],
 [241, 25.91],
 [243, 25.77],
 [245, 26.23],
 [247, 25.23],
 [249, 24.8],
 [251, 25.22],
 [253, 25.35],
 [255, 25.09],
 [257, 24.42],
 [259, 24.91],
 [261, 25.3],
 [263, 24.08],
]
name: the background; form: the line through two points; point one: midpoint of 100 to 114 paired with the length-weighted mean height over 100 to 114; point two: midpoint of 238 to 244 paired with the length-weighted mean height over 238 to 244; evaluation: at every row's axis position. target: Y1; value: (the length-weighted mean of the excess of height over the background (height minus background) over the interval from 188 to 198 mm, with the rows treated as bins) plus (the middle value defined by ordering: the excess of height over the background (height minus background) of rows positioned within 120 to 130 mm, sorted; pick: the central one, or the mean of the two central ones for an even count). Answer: 4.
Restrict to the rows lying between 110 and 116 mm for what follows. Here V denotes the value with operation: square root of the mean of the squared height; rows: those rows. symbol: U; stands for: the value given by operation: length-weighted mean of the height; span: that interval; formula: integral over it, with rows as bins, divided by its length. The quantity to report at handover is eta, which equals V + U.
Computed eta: 50.1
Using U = 25.1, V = 25.1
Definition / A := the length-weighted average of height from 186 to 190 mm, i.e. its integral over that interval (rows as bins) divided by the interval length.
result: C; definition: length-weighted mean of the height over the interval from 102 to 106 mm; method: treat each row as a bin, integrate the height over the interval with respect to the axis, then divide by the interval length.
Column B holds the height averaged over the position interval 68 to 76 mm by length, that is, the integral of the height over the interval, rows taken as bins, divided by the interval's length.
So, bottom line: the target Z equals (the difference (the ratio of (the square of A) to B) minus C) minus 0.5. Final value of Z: 7.0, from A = 27.1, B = 25.8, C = 21.0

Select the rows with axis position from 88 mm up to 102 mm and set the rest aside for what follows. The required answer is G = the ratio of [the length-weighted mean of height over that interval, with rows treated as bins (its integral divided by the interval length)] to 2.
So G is 8.6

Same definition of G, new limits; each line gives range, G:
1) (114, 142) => 12.9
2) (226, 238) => 13.0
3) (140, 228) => 12.9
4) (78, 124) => 10.9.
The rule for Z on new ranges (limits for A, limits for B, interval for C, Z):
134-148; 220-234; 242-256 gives -2.6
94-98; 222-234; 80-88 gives -11.7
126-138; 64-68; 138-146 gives 0.1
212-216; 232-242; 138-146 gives 0.7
